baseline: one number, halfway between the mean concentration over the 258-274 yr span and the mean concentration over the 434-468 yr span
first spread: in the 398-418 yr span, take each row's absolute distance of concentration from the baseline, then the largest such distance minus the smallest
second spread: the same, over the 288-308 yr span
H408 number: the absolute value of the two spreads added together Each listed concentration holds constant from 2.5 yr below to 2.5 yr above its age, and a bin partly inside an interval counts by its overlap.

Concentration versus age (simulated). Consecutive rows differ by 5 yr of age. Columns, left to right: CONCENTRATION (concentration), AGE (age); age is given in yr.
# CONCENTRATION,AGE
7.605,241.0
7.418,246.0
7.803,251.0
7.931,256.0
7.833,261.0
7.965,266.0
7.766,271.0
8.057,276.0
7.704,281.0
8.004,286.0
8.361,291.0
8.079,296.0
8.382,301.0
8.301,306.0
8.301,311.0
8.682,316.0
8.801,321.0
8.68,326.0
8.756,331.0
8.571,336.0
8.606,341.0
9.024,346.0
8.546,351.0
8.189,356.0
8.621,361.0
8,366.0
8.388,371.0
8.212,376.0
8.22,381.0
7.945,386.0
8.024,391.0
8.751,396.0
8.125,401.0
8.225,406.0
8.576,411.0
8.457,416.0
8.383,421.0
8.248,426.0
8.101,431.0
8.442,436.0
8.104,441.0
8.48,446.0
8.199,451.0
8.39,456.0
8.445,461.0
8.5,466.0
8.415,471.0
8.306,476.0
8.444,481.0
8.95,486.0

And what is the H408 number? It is 0.69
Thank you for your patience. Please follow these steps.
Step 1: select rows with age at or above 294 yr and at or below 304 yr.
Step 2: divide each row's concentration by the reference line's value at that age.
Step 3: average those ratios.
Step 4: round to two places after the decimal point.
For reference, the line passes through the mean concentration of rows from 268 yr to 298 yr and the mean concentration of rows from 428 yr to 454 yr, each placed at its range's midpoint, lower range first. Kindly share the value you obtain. 1.03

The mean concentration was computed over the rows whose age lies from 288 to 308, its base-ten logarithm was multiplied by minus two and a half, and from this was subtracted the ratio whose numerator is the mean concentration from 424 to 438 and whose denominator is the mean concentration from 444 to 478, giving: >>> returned -3.28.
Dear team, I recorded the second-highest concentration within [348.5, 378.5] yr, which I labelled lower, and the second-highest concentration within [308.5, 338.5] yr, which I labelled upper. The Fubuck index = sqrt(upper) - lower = -5.587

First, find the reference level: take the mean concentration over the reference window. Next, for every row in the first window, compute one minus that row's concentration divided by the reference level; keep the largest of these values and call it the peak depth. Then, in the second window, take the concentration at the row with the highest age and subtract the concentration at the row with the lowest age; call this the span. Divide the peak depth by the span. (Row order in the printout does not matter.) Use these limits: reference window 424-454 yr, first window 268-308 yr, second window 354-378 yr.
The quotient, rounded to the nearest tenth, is 2.9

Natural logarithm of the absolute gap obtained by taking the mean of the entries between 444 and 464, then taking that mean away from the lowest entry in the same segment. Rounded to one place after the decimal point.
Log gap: -1.7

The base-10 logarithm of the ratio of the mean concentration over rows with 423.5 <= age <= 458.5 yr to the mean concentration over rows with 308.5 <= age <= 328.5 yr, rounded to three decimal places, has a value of -0.017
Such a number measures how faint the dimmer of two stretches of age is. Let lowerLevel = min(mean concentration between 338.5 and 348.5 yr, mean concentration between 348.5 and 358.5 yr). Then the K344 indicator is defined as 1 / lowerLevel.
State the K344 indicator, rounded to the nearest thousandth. 0.120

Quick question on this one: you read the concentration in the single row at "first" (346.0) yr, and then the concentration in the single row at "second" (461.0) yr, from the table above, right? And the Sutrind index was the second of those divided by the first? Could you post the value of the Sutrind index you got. 0.94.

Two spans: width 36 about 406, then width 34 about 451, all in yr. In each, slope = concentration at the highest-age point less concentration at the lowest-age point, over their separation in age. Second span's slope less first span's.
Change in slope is -0.010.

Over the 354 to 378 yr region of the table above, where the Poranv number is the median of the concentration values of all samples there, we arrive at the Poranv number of 8.2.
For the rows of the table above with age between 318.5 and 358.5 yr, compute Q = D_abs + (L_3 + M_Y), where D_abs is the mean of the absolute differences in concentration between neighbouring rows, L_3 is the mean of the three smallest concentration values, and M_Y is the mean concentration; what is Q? 17.3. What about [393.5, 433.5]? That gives 16.7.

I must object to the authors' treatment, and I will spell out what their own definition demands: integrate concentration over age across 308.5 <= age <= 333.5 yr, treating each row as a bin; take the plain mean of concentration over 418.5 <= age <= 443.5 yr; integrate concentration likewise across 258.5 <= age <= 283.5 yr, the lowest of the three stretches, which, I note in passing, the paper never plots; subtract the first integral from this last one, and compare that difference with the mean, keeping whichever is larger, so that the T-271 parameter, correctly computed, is 8.26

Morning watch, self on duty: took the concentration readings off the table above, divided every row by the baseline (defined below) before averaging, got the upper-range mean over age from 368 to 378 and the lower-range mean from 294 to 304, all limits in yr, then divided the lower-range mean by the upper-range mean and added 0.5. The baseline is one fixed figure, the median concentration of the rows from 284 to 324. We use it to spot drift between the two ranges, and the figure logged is 1.49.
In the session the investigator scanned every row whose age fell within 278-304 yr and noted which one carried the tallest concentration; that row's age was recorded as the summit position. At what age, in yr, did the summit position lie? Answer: 301.0 yr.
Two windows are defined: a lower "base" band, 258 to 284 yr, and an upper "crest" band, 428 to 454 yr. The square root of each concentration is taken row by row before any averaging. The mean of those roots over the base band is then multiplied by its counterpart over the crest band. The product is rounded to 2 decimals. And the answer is 8.06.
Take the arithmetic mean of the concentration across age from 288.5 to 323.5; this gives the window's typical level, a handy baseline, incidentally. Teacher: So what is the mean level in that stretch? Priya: 8.42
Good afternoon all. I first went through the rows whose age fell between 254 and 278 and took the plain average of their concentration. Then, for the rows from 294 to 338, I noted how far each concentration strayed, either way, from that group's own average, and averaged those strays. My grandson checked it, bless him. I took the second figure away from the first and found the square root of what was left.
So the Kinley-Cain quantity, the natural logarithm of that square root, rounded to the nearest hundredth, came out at 1.02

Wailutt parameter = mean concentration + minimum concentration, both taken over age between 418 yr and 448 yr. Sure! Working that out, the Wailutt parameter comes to 16.39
